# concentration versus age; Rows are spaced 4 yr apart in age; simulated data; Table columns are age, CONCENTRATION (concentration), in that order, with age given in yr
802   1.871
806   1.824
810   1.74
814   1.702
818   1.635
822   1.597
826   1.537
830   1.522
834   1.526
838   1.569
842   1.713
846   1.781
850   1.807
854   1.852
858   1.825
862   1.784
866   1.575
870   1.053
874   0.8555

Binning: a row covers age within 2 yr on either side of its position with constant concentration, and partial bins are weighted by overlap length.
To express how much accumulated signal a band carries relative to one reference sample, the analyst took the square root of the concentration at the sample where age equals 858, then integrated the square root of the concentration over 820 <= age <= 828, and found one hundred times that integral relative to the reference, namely 741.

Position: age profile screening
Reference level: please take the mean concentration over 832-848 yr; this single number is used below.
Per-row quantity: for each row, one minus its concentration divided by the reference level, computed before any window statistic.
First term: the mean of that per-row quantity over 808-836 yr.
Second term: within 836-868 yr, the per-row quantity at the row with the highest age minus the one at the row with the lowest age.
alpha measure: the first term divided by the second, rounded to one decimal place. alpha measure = -6.5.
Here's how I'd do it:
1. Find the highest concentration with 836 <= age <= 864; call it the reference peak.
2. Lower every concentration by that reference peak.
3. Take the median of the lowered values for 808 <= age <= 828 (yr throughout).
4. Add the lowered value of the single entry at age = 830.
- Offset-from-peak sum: -0.5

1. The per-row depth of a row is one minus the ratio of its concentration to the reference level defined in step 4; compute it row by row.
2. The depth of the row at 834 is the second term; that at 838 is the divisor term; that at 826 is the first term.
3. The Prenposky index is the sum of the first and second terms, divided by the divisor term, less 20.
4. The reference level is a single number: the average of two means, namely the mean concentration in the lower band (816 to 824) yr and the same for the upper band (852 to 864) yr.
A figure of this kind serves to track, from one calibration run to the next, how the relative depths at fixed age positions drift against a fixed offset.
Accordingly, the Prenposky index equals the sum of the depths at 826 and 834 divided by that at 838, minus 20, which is -17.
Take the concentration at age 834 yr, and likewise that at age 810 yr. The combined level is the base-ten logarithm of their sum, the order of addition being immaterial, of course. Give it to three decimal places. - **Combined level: 0.514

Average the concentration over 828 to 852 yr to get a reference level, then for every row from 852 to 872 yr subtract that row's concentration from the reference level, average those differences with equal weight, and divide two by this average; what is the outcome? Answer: 57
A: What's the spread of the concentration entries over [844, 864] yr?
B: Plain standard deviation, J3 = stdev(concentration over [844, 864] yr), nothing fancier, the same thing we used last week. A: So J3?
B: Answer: 0.03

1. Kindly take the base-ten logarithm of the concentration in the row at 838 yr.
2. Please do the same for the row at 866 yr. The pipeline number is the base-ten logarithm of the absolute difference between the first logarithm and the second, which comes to -2.8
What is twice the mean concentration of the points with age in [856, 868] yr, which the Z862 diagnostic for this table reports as 3.46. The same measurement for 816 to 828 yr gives 3.18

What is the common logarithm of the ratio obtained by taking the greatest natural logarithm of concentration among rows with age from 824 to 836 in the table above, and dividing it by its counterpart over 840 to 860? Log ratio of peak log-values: -0.16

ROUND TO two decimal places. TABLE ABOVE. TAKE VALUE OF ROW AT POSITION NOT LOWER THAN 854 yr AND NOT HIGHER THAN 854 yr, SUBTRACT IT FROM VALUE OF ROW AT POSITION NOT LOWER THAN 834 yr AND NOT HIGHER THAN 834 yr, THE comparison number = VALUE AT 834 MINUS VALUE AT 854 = -0.33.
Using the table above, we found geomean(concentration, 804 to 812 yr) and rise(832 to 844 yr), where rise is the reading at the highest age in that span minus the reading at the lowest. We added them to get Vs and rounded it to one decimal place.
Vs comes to 2.0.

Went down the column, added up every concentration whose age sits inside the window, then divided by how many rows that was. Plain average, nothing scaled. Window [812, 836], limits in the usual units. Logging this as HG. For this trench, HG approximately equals 1.59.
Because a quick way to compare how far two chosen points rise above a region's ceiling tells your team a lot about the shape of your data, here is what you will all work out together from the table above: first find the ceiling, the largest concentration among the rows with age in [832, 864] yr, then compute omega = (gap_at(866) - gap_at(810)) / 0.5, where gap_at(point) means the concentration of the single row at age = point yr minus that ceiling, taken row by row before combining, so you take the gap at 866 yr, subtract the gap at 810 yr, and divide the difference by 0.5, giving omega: -0.33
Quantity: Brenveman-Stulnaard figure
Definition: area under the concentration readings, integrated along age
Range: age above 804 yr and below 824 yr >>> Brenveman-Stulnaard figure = 34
